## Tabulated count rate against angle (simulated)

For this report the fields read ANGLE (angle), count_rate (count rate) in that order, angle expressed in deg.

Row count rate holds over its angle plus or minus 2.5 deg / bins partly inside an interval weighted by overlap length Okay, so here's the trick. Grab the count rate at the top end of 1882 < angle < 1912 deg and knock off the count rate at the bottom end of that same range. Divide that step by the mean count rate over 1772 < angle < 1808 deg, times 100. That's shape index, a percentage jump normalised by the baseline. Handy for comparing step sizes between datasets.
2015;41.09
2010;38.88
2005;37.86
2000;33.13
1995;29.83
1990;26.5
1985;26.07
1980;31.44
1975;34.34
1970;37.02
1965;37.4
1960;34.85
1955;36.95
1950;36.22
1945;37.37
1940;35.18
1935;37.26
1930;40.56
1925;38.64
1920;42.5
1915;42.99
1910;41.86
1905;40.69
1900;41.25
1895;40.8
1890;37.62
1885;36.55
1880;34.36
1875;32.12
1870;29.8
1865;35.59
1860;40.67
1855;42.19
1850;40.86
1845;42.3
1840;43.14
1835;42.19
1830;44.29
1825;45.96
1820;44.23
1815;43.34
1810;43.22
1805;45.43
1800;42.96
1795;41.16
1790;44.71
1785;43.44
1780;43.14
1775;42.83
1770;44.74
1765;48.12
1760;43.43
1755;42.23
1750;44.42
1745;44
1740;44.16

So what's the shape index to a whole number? 12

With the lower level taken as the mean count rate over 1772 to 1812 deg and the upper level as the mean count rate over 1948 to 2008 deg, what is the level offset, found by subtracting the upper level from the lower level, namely 9.9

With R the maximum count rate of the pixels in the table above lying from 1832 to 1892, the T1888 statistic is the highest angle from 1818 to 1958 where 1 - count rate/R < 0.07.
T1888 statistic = 1930 deg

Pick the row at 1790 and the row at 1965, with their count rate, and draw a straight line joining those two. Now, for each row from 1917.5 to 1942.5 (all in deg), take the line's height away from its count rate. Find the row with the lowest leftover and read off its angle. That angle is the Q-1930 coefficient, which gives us 1940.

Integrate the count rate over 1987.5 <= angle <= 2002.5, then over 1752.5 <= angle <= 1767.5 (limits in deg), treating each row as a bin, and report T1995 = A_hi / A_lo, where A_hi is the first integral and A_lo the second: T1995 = 0.67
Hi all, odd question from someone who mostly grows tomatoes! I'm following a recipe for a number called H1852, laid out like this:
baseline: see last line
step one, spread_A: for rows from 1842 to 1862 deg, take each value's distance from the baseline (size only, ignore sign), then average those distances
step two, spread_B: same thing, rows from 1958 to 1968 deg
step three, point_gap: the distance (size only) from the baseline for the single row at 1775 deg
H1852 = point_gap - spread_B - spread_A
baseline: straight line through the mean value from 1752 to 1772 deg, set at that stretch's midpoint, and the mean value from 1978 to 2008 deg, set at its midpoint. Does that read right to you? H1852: -4.8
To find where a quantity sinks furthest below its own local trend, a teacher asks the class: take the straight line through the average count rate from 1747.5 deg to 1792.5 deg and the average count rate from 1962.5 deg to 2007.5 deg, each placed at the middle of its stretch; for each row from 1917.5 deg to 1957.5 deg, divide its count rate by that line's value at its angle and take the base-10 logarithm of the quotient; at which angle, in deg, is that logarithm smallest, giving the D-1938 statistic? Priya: 1940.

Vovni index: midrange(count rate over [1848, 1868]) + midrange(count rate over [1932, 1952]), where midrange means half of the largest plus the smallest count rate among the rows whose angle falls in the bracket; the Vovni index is 75.2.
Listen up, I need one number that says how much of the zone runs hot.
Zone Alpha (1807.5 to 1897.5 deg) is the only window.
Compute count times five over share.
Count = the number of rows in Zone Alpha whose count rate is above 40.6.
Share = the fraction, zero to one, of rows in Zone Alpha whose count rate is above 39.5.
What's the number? 90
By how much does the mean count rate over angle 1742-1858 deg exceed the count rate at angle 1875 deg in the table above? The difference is 11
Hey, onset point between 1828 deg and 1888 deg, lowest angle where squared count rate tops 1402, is 1830 deg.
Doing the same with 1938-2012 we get 2005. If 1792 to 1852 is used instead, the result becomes 1795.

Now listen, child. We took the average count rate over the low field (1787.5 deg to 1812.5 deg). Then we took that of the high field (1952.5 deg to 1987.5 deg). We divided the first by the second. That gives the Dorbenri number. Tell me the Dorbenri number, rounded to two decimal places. 1.28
